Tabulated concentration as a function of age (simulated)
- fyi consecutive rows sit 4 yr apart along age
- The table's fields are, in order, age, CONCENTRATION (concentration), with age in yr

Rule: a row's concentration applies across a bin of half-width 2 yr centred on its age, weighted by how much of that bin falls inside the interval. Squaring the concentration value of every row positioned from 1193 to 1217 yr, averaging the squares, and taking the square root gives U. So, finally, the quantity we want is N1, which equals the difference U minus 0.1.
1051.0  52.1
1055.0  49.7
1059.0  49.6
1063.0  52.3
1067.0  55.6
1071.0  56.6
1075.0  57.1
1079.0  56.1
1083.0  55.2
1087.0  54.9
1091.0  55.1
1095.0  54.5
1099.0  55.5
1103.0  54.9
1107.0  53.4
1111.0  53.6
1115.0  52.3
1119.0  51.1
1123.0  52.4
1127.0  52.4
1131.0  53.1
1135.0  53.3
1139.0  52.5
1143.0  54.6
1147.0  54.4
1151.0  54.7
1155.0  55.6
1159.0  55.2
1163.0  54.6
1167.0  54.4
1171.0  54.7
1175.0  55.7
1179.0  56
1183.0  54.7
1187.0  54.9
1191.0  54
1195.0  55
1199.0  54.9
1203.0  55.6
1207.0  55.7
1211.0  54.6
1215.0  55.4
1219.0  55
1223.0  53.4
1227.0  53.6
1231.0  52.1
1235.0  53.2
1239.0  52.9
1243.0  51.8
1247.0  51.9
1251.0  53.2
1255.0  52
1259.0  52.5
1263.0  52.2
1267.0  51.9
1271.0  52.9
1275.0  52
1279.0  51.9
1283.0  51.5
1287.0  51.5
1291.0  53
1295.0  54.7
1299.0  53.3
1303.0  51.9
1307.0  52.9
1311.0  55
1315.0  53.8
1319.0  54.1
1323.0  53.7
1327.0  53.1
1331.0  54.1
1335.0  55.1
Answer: 55.1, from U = 55.20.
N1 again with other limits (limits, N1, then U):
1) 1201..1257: 53.5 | 53.62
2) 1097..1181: 53.9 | 54.04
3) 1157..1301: 53.6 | 53.68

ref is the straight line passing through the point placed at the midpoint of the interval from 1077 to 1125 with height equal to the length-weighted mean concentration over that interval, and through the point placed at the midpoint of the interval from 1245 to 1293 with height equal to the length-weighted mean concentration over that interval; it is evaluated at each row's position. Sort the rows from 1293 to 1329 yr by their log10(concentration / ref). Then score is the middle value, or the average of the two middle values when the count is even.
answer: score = 0.017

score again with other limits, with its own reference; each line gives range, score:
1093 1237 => 0.008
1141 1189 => 0.012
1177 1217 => 0.016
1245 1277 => -0.001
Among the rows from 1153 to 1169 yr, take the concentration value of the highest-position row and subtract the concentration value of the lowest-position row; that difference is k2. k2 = -1.2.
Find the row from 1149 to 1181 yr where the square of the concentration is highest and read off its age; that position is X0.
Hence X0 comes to 1179.0 yr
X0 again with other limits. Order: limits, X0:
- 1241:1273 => 1251.0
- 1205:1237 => 1207.0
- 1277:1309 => 1295.0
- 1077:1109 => 1079.0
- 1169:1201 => 1179.0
